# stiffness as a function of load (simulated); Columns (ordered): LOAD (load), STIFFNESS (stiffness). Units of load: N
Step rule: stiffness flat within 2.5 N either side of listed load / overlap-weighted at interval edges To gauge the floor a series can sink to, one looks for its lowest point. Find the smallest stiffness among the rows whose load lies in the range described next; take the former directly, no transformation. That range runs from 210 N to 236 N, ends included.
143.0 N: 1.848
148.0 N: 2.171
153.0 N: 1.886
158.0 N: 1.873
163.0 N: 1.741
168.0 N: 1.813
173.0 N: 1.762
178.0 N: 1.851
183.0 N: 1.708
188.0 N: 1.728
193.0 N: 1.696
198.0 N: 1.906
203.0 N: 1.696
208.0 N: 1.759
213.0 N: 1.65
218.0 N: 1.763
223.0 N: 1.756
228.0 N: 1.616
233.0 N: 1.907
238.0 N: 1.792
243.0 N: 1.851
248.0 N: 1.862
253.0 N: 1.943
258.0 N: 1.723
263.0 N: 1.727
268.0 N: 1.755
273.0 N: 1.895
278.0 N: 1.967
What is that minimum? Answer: 1.616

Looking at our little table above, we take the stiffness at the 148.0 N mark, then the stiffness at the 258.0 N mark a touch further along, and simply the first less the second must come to 0.45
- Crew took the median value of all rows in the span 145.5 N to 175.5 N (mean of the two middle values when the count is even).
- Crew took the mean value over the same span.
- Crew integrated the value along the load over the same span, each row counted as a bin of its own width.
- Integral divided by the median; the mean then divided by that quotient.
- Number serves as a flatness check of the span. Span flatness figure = 0.061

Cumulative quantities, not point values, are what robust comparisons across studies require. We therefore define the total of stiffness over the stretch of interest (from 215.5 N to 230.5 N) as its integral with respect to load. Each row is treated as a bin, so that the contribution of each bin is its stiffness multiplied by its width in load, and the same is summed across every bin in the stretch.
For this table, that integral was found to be 25.7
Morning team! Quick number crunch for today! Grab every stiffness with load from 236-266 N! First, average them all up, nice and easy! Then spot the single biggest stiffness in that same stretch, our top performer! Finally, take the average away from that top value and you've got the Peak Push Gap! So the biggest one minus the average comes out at 0.127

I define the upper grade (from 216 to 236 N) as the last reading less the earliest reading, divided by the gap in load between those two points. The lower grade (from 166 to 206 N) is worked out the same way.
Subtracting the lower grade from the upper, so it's 0.013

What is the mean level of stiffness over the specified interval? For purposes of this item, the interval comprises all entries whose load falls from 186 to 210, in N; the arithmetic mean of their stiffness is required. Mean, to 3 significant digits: 1.76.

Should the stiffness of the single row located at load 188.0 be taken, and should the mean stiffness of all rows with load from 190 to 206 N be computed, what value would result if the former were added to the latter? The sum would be 3.49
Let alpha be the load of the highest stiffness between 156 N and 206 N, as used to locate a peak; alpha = 198.0 N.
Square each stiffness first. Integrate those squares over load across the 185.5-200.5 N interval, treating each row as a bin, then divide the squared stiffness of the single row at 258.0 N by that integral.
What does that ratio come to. 0.063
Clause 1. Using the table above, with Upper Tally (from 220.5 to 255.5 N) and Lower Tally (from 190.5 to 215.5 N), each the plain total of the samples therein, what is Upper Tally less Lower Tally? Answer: 4.0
